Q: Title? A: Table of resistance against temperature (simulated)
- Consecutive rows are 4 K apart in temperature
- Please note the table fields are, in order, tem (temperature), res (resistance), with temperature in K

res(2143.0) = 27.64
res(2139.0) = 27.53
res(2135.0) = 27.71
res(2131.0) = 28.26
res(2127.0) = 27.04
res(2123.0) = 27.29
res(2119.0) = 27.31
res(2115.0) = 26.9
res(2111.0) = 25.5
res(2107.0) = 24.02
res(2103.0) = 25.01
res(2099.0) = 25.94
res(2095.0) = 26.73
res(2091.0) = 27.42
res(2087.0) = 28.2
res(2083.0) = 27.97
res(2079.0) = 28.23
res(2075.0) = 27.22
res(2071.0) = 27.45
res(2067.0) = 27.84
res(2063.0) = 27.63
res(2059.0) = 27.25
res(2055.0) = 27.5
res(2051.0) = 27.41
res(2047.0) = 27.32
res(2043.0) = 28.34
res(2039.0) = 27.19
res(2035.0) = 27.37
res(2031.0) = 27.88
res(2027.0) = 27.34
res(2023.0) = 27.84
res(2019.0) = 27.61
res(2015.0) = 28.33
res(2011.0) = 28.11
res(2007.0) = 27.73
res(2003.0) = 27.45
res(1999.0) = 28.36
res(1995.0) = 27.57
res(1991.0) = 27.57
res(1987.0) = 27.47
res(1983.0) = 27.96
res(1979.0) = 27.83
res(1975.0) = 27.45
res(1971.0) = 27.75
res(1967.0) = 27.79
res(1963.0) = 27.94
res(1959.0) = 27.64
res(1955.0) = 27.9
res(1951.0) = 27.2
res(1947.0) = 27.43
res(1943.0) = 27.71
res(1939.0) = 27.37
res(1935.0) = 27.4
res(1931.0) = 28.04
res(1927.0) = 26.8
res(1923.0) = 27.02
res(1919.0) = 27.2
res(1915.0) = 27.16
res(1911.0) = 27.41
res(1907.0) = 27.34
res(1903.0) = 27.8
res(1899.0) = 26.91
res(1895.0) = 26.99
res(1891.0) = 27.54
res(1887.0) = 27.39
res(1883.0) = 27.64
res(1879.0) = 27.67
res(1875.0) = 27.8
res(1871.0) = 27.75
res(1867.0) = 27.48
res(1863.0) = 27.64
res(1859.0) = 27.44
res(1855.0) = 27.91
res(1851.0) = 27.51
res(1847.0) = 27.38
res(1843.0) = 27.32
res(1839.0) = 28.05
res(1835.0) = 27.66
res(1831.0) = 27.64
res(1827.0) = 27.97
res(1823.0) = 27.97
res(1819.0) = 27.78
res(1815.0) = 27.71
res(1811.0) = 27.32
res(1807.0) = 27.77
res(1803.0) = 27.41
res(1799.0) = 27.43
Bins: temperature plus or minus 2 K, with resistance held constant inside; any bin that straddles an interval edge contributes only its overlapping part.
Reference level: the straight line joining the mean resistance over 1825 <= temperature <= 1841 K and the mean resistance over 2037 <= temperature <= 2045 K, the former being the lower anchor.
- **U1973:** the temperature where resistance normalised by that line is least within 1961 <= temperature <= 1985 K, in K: 1975.0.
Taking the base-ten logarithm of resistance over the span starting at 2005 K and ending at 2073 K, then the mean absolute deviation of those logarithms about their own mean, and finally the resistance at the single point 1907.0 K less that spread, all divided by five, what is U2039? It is 5.47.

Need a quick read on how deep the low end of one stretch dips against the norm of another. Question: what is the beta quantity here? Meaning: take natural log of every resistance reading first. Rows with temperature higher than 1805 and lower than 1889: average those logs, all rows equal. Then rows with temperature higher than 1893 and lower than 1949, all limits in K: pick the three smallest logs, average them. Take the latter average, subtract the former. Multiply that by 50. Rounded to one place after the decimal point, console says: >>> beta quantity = -1.4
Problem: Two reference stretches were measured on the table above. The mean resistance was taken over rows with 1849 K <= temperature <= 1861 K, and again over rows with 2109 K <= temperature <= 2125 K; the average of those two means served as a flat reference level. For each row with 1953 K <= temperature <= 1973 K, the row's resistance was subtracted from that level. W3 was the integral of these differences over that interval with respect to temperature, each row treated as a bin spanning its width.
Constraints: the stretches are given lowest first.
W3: -12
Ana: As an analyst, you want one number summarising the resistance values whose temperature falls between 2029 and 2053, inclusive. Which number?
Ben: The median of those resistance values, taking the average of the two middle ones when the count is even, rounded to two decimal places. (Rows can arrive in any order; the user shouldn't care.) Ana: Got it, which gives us 27.39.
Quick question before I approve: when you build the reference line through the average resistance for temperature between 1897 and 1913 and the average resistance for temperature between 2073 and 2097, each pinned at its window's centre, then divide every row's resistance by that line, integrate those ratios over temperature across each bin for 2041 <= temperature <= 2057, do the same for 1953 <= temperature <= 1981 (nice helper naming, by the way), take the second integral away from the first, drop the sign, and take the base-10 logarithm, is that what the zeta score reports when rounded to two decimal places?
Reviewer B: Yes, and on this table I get 1.09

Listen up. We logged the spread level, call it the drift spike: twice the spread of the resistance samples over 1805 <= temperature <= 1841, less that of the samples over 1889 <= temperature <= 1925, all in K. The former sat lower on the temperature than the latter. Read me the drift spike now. 0.15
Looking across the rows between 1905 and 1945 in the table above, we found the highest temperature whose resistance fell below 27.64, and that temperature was 1939.0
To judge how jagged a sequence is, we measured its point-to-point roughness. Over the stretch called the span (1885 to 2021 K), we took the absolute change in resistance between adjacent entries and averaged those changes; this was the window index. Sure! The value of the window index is 0.36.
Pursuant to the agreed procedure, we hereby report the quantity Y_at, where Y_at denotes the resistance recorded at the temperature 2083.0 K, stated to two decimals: 27.97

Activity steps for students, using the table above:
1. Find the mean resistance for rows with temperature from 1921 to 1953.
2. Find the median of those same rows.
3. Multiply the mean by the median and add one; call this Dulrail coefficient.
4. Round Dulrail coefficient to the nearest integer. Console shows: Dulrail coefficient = 751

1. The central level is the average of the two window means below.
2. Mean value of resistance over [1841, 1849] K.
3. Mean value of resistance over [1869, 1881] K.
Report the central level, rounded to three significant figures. 27.5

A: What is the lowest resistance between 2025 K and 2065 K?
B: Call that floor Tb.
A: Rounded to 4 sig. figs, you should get 27.19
